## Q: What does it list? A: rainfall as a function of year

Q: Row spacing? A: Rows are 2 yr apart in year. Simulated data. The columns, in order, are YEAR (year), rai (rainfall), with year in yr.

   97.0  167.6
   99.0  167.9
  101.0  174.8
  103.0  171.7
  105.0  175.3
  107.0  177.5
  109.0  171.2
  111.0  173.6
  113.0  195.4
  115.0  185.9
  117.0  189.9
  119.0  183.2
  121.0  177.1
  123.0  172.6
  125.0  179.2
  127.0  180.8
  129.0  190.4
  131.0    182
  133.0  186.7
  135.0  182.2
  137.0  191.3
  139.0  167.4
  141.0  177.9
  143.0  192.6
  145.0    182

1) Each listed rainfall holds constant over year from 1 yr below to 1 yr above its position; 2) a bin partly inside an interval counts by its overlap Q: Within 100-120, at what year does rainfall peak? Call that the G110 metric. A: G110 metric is 113.0 yr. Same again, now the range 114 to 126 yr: 117.0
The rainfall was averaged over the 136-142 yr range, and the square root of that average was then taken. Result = 13.37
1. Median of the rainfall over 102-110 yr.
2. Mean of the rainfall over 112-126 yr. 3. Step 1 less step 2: -9.8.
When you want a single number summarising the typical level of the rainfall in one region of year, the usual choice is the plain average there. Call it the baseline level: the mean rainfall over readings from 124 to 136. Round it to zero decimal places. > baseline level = 184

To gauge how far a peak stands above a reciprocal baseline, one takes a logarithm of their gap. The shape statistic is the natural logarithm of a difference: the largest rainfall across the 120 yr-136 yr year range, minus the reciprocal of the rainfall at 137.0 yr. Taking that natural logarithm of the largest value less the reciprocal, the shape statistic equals 5.25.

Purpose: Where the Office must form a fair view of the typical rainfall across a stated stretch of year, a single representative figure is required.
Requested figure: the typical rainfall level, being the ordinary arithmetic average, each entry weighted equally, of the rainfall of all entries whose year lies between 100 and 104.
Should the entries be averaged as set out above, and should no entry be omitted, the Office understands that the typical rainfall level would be 173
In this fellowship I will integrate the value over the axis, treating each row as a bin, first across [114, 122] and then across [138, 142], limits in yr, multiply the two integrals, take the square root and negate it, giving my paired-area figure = -1008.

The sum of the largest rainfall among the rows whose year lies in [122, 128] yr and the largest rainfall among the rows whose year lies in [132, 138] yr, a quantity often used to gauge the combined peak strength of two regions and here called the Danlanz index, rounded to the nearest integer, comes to 372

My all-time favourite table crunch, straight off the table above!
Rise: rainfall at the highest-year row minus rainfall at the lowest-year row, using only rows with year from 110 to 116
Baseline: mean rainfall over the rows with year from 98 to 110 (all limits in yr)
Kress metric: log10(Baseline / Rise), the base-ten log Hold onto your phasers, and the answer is 1.1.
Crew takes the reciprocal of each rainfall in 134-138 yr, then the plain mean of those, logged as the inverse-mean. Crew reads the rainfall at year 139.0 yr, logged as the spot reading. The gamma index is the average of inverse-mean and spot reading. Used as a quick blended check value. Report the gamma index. 83.7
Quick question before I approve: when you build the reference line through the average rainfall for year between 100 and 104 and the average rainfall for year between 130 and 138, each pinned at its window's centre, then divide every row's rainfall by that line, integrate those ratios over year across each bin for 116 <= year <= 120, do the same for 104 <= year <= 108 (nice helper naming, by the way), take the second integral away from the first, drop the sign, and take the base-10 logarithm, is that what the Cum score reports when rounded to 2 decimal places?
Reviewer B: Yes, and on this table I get -0.91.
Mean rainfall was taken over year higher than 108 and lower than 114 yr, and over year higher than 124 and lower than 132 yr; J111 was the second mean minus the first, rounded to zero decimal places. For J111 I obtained 3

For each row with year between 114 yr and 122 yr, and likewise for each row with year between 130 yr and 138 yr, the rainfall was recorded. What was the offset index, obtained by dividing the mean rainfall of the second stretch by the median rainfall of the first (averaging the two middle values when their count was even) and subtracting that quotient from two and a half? 1.49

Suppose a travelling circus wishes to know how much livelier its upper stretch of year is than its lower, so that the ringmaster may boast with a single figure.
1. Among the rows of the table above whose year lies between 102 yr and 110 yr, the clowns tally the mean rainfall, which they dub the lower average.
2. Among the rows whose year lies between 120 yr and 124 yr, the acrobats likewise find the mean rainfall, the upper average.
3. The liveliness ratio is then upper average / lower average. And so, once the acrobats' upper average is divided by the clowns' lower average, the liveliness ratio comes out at 1.01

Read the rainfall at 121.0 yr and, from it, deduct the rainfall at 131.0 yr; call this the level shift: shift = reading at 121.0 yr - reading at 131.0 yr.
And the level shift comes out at -5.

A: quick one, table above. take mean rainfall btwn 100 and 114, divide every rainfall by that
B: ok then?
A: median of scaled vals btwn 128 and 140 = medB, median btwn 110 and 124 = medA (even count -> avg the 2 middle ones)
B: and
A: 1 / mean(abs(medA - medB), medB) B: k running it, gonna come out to 1.91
